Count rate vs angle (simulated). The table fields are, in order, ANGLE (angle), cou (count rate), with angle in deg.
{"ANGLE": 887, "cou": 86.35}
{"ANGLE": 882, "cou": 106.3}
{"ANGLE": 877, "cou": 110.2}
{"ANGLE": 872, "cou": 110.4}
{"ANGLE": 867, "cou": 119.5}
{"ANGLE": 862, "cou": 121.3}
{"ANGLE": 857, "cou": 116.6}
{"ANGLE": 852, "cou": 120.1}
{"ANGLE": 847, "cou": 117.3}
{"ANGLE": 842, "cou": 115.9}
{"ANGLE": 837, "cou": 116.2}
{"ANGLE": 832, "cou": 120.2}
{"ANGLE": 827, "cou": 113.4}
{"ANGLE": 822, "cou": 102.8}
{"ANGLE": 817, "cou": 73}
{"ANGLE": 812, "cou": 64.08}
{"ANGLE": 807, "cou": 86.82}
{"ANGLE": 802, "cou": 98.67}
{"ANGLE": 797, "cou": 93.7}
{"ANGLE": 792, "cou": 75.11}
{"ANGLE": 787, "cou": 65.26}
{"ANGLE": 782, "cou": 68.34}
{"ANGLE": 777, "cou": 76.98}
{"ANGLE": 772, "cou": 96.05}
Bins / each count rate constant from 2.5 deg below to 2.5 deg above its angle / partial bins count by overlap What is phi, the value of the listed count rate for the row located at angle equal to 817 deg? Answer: 73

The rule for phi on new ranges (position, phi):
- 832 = 120.2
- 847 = 117.3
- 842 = 115.9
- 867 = 119.5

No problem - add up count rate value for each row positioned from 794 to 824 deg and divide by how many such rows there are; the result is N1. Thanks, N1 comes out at 87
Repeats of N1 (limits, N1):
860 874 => 117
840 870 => 118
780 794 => 70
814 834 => 102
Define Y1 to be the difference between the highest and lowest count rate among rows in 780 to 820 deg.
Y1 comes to 35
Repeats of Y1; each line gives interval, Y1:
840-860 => 4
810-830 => 49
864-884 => 13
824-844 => 7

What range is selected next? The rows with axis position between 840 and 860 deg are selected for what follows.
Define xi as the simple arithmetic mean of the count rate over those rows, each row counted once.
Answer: 117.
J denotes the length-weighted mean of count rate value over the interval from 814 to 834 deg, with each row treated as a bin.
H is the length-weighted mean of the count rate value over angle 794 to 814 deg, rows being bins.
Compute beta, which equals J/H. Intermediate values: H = 86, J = 101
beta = 1.17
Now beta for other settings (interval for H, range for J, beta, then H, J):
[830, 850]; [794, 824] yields 0.73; 117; 86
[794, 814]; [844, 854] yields 1.38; 86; 118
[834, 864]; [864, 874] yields 0.98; 118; 115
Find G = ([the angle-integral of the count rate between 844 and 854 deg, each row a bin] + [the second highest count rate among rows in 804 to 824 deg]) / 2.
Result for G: 636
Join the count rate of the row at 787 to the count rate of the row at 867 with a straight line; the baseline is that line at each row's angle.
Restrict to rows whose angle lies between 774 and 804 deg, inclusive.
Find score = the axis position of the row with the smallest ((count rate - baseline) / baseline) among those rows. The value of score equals 787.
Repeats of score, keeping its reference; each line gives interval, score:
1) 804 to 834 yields 812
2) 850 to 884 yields 882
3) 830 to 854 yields 852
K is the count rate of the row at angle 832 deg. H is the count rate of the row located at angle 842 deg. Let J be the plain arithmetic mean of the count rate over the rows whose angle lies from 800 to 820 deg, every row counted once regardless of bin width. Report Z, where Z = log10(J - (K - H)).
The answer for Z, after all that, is 1.88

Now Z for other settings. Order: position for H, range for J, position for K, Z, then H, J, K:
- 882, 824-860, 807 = 2.14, 106.3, 117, 86.82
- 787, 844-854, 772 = 1.94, 65.26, 119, 96.05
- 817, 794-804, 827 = 1.75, 73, 96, 113.4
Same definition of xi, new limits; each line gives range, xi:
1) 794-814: 86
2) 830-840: 118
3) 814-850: 108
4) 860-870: 120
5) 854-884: 114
